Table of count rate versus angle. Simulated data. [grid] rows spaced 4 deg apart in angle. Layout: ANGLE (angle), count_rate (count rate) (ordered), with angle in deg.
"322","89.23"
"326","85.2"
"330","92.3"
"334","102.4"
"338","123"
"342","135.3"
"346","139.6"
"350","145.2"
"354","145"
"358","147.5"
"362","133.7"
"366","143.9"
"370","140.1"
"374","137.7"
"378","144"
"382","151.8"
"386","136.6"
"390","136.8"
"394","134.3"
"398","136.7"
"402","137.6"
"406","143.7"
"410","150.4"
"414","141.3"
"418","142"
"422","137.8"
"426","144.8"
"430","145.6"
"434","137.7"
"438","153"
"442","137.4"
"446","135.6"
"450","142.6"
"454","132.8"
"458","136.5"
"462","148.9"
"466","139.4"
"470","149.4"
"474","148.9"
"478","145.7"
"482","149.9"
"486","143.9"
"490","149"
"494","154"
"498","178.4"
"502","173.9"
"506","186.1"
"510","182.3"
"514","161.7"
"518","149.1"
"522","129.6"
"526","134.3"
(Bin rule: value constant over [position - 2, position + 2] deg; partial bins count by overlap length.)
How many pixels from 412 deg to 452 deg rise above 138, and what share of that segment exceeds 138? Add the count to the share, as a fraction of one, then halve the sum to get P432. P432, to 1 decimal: 3.3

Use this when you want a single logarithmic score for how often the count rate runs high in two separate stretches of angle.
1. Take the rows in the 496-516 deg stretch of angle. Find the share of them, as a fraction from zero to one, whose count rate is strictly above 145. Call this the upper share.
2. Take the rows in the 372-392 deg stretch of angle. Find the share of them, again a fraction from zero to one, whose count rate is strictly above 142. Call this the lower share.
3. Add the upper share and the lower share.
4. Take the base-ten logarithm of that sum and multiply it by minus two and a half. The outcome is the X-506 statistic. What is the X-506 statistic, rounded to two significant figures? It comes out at -0.37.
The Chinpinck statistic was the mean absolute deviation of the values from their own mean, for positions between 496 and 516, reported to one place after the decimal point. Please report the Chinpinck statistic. 6.9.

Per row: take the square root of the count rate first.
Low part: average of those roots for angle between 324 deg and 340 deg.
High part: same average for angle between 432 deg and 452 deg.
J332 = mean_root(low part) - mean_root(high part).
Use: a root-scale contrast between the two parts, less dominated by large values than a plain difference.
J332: -1.87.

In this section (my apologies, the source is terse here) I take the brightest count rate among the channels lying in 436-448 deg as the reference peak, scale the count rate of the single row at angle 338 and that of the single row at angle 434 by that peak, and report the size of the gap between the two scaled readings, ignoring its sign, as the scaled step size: 0.10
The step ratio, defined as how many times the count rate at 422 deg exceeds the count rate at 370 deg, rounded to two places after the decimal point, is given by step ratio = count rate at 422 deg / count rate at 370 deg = 0.98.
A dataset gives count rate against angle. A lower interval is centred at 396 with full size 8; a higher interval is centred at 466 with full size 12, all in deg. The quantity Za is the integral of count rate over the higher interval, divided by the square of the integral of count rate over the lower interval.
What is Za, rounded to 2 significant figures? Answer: 0.0015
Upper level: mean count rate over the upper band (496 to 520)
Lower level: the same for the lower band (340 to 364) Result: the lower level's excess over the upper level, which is -31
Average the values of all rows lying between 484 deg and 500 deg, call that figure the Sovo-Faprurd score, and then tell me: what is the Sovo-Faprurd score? 156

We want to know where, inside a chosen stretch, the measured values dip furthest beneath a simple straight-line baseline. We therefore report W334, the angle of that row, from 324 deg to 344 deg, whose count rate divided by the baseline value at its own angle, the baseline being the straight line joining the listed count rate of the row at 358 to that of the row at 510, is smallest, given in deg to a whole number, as 326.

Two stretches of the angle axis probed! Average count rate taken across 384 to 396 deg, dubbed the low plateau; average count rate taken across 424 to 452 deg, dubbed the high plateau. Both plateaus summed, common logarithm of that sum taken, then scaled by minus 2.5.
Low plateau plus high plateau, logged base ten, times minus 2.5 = -6.11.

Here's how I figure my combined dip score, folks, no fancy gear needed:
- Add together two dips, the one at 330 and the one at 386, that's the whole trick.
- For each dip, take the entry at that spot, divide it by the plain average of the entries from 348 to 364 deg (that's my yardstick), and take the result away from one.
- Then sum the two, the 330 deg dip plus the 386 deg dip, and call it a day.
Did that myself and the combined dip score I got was 0.40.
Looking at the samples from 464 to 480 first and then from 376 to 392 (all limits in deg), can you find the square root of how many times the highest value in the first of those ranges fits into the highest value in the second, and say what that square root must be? 1.008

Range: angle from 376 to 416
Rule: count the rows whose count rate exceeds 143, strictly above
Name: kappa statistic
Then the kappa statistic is 4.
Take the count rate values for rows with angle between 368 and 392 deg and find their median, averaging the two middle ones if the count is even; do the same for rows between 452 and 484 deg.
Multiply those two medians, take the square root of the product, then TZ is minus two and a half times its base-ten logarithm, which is -5.39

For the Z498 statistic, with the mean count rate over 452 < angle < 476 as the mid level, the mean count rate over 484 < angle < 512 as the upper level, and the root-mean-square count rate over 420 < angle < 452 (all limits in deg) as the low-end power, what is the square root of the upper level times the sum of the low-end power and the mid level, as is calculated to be 218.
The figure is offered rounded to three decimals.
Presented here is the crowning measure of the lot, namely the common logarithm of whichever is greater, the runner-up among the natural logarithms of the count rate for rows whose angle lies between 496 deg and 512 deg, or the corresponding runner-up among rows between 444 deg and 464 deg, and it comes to 0.716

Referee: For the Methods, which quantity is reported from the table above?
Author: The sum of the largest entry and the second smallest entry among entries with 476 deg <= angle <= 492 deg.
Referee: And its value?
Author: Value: 296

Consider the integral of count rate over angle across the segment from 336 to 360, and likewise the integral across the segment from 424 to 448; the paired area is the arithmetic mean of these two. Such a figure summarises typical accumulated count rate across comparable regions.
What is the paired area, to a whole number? 3379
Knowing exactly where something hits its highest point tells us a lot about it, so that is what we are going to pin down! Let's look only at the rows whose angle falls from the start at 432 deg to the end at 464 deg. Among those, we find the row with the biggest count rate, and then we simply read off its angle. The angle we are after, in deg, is 438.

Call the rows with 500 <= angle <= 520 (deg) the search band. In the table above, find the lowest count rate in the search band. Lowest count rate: 149.1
